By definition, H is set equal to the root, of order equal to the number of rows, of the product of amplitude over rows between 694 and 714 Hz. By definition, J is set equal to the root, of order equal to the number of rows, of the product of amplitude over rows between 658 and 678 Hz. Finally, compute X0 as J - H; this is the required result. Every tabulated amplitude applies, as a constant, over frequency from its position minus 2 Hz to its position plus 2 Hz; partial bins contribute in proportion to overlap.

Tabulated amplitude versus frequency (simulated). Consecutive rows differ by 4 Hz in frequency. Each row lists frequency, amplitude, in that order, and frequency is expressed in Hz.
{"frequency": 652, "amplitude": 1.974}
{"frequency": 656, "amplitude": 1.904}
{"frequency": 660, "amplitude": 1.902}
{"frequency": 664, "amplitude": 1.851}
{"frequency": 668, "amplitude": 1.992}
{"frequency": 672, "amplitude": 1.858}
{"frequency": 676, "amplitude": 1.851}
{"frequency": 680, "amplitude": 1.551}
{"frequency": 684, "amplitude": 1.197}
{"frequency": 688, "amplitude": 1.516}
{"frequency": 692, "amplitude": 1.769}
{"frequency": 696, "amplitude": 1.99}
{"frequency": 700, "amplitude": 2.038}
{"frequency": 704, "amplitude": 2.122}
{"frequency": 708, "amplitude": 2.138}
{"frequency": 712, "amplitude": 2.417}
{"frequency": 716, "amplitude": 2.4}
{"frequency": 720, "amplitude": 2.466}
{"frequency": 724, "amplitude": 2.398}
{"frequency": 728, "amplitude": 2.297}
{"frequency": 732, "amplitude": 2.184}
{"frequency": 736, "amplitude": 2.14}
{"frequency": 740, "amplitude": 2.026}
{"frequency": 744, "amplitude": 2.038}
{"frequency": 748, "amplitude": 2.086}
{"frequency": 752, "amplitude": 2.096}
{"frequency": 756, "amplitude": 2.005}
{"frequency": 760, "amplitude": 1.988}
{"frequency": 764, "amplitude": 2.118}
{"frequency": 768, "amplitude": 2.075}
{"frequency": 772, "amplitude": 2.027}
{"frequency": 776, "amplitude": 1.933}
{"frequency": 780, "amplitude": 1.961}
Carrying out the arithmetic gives -0.25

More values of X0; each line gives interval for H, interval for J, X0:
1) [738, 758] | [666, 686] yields -0.39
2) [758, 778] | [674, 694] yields -0.47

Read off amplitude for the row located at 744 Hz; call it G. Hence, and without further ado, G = 2.038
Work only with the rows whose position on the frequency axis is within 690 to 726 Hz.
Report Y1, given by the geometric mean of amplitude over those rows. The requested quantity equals 2.18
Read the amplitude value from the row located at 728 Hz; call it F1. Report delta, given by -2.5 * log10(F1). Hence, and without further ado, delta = -0.90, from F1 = 2.297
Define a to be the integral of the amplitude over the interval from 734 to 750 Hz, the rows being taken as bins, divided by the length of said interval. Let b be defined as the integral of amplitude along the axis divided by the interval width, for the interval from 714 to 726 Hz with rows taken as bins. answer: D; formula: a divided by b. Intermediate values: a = 2.07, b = 2.42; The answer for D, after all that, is 0.86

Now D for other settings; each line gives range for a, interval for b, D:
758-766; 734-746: 0.99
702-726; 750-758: 1.13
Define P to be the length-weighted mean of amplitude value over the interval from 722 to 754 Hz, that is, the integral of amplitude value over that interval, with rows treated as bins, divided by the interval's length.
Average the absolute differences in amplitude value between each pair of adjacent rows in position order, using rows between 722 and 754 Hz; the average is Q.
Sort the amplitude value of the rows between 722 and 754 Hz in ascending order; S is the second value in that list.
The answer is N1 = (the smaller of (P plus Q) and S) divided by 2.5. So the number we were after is 0.82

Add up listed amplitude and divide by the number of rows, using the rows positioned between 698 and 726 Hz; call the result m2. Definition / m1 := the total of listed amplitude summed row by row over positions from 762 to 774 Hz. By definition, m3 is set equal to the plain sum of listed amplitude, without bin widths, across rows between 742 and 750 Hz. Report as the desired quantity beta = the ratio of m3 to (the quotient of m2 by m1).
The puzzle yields 11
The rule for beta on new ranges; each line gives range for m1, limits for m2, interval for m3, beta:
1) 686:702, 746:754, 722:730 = 16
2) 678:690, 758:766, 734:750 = 17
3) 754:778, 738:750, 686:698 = 31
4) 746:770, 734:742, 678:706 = 72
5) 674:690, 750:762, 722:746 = 39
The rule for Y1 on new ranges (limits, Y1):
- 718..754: 2.19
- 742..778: 2.04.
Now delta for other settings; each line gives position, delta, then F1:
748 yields -0.80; 2.086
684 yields -0.20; 1.197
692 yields -0.62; 1.769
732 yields -0.85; 2.184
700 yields -0.77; 2.038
